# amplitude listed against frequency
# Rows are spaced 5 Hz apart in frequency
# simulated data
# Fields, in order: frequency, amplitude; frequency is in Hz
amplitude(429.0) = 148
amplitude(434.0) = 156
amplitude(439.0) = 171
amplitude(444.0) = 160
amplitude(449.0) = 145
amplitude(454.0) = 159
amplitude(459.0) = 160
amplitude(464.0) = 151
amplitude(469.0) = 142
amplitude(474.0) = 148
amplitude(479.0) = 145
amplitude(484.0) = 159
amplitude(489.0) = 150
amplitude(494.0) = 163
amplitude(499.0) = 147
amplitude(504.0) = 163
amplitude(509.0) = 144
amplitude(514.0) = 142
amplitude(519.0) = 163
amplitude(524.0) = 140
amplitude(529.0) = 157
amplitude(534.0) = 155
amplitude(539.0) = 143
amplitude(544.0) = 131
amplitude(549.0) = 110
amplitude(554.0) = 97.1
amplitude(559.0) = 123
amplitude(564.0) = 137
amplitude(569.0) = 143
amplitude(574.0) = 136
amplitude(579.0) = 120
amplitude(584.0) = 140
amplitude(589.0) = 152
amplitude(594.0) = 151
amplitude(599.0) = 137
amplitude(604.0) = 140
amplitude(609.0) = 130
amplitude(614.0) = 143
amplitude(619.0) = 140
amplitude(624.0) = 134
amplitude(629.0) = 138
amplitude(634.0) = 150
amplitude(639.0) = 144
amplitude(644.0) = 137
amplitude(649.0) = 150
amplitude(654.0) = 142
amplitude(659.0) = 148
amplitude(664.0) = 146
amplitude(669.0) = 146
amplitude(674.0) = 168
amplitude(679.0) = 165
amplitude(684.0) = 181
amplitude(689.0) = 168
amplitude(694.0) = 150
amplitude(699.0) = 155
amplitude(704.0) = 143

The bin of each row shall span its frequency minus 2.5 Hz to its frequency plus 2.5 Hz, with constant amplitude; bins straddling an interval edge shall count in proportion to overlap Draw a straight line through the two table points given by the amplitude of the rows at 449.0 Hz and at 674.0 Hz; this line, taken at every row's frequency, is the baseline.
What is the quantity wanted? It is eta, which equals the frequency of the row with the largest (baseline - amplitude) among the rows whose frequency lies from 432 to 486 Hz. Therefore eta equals 469.0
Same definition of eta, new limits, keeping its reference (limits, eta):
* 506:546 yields 544.0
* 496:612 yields 554.0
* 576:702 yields 579.0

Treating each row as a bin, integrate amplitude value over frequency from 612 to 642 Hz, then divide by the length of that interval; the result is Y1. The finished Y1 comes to 141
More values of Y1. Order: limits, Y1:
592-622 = 140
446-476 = 151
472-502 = 152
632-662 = 145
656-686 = 158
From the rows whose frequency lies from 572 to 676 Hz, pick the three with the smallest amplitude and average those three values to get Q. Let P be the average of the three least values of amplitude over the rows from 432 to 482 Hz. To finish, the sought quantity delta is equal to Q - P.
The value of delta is -16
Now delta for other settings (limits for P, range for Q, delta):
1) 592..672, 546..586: -25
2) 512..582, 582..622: 27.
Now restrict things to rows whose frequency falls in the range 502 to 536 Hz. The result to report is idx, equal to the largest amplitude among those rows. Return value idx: 163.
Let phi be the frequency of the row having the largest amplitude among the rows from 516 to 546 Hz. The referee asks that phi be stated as 519.0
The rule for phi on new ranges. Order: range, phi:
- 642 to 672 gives 649.0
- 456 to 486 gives 459.0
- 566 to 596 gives 589.0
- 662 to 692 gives 684.0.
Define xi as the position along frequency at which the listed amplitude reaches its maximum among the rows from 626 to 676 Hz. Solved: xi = 674.0 Hz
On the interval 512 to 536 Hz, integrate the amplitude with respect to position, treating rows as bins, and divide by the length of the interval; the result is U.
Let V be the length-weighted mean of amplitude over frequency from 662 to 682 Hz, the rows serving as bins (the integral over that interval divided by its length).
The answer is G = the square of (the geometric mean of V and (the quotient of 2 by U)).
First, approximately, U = 152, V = 157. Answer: 2.07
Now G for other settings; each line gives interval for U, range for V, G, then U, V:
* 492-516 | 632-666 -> 1.91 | 152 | 145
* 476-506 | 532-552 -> 1.73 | 154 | 133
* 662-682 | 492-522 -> 1.95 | 157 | 153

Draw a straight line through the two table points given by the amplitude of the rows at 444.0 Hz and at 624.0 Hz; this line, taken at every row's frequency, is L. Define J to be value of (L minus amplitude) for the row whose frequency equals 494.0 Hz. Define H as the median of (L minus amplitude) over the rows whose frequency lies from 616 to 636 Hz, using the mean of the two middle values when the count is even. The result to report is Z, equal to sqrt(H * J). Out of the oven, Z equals 7.1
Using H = -5.0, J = -10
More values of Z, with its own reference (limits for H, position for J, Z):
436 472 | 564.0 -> 0.0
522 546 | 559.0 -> 8.2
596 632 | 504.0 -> 6.0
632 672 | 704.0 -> 19.0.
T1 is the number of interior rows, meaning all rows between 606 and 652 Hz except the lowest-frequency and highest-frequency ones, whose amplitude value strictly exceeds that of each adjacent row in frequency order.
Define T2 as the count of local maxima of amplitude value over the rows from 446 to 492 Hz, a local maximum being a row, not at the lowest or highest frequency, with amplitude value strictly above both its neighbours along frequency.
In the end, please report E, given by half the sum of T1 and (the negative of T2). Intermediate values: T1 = 2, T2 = 3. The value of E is -0.50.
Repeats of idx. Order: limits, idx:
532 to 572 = 155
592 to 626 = 151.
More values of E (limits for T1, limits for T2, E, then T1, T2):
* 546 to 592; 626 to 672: -1.00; 1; 3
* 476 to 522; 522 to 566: 1.00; 3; 1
